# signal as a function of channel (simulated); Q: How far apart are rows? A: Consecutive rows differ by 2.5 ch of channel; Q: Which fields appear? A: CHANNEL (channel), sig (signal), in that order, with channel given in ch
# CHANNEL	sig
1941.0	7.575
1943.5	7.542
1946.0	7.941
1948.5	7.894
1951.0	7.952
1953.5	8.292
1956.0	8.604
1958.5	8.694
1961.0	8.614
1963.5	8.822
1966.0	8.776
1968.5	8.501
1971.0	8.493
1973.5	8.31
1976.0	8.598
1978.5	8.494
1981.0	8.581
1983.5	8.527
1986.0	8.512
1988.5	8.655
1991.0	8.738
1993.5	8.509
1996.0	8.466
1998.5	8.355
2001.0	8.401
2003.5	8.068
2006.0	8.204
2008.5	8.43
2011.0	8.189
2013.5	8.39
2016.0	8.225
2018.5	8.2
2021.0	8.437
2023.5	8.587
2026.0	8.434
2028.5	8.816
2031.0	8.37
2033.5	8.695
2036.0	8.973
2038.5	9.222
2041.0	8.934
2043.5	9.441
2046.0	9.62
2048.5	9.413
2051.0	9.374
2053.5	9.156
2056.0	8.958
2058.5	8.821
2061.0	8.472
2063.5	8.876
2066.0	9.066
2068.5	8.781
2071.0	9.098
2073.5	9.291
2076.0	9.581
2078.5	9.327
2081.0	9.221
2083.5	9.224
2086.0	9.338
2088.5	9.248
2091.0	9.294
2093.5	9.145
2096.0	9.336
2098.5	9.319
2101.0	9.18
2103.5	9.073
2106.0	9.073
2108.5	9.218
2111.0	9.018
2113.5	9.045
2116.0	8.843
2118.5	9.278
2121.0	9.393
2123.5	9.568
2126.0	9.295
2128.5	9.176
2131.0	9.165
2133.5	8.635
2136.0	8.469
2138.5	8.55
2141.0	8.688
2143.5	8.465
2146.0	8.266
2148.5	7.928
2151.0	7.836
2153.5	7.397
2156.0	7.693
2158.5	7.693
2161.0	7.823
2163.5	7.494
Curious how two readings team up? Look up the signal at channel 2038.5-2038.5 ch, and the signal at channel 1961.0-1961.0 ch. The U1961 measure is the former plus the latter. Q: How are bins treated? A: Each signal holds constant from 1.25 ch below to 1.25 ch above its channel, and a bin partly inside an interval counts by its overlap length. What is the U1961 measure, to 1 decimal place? 17.8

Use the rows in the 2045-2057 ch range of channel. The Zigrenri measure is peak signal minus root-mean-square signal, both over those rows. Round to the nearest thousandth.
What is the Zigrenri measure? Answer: 0.313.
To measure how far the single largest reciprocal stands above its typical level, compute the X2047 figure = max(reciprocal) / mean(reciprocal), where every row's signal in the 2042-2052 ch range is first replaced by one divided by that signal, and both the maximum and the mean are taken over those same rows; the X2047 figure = 1.01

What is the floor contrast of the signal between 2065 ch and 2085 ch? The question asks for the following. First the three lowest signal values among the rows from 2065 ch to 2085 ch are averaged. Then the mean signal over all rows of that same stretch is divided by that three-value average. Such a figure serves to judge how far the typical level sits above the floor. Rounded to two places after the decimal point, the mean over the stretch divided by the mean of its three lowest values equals 1.02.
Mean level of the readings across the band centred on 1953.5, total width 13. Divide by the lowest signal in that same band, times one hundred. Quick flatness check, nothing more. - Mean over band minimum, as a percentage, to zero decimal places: 105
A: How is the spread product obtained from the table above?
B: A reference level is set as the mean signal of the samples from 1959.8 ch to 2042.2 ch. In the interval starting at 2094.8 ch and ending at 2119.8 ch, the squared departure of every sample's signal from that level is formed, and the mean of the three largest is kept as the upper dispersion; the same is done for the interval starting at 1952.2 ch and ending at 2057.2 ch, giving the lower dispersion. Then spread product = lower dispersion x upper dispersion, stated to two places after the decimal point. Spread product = 0.57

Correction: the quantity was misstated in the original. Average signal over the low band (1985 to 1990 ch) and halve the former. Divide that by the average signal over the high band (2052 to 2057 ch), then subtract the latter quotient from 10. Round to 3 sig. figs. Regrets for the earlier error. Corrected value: 9.53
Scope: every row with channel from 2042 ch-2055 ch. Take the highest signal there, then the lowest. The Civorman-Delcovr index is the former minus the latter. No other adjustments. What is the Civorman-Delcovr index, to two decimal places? 0.46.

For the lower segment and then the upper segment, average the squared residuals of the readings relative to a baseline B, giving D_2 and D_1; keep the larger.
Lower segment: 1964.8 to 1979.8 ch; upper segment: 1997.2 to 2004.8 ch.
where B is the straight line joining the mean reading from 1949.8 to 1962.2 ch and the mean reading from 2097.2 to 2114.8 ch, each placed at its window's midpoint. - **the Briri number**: 0.16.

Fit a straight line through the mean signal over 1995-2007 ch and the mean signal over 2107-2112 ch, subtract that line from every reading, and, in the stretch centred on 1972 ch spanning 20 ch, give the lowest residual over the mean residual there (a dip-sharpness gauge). 0.4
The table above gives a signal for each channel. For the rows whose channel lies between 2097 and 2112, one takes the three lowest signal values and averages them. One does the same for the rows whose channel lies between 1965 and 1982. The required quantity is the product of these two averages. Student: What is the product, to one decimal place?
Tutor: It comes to 76.4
